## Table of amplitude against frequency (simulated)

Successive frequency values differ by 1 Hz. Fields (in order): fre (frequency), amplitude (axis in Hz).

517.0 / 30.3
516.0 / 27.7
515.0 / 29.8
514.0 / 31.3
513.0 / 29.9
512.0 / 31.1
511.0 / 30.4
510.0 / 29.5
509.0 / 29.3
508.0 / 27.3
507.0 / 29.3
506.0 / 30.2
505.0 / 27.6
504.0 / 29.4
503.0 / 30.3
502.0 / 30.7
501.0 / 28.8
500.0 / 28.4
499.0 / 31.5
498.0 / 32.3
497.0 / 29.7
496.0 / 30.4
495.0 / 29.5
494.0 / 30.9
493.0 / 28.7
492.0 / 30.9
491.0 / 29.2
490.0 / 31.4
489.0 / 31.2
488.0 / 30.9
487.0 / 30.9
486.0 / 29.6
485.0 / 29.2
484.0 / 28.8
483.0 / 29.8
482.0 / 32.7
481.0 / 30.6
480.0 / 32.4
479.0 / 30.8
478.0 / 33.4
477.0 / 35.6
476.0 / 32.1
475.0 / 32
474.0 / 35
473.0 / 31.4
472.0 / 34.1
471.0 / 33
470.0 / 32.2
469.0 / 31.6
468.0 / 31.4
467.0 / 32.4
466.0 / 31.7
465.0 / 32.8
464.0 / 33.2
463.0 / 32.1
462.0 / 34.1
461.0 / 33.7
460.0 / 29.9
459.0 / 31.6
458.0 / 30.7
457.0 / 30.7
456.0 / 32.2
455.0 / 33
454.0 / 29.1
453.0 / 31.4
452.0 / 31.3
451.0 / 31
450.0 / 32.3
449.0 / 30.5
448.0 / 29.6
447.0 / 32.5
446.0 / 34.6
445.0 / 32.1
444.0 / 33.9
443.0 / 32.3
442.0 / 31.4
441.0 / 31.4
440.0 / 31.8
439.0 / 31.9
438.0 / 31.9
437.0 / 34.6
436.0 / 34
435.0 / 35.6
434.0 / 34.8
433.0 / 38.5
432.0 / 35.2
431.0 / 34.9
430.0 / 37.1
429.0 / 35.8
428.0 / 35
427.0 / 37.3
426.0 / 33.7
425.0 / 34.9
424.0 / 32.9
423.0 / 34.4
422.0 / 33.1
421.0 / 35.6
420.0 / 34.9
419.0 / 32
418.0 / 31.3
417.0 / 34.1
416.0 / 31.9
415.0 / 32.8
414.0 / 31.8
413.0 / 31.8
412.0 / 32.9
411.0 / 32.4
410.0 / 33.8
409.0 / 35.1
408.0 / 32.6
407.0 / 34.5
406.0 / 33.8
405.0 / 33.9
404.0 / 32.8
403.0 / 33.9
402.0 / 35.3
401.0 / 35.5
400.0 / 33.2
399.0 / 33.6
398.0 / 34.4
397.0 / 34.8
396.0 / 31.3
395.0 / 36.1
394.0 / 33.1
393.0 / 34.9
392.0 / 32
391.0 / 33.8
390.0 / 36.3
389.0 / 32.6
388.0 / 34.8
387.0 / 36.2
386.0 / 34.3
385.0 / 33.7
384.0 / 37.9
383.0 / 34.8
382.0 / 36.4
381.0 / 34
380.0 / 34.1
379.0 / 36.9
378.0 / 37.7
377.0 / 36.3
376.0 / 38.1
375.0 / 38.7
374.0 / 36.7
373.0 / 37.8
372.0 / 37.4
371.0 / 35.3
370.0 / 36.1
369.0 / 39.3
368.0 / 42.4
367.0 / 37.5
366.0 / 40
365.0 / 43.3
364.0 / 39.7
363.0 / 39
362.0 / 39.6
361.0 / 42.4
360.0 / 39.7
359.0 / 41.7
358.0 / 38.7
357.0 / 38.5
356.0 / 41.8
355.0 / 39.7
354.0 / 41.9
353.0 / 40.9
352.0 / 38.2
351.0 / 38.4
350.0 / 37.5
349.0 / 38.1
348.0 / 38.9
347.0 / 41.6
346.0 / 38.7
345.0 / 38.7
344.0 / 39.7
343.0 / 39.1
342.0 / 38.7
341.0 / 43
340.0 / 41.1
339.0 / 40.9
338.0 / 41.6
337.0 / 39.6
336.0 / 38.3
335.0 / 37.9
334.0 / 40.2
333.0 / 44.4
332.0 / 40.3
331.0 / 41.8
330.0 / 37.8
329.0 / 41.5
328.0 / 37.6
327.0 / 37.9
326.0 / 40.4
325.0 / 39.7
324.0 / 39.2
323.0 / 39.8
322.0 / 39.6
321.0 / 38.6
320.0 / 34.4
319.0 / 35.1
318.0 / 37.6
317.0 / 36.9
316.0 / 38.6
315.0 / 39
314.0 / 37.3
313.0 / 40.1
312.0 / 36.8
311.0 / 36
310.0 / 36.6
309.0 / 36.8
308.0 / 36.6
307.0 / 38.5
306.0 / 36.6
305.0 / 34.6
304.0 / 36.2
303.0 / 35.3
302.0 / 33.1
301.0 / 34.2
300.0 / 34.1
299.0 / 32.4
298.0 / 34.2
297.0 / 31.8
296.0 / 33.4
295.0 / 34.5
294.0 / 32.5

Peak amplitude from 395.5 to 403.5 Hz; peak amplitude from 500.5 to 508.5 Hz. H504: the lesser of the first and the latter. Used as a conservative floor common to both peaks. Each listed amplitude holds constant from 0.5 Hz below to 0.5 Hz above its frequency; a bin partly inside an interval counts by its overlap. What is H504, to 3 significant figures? 30.7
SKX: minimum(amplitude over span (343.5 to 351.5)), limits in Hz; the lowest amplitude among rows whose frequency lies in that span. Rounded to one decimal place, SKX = 37.5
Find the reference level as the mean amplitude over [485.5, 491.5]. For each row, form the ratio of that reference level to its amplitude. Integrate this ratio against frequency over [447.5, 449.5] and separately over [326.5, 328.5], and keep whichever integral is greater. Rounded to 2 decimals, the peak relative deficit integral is 2.03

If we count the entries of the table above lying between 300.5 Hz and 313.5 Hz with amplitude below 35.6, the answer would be 4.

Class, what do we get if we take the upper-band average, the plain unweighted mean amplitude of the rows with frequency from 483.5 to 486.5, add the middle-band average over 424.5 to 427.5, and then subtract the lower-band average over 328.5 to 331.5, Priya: 24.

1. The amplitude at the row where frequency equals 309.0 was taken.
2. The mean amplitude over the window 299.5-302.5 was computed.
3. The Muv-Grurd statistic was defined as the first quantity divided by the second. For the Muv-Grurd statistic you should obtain 1.1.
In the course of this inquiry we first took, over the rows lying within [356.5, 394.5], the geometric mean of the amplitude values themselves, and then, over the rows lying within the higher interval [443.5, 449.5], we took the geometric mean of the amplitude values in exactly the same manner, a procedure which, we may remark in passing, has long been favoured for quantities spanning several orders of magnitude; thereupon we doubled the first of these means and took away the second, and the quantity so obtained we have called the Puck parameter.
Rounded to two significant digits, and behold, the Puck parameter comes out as 42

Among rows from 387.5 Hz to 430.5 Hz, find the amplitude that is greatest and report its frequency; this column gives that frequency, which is 427.0 Hz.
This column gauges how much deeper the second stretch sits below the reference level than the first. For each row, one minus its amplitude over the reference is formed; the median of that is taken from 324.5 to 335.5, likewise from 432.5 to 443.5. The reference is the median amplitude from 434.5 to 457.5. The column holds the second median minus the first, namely 0.25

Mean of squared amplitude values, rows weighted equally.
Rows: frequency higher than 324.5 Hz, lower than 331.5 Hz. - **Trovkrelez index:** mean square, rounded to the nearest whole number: 1565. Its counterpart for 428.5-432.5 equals 1279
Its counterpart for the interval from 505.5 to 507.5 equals 885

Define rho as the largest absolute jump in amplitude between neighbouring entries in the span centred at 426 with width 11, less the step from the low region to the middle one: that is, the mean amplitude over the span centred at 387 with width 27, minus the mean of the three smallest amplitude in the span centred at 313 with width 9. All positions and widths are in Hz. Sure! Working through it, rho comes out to 5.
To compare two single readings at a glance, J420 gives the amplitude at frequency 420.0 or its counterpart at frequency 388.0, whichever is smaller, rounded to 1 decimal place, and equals 34.8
